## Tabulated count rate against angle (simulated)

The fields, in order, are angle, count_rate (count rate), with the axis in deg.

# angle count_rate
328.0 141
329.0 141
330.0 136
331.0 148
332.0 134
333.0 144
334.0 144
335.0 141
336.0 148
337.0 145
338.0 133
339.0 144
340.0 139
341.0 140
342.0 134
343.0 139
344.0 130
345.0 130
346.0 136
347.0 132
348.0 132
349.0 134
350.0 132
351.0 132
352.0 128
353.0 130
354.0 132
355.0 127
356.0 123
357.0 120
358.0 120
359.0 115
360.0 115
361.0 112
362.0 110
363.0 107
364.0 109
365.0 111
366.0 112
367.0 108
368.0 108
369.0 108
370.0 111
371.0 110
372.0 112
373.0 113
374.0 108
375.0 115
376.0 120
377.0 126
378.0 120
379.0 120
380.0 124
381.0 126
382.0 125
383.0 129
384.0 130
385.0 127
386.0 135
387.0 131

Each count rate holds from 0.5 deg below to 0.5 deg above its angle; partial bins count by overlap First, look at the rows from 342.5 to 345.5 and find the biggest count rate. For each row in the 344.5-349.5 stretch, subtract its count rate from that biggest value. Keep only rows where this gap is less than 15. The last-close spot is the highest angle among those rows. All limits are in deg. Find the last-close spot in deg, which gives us 349.0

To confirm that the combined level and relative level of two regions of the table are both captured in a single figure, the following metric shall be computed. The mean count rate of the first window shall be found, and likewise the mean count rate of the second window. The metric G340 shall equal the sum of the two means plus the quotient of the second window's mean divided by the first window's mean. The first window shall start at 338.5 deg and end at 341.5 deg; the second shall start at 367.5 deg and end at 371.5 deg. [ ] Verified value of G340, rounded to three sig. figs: 251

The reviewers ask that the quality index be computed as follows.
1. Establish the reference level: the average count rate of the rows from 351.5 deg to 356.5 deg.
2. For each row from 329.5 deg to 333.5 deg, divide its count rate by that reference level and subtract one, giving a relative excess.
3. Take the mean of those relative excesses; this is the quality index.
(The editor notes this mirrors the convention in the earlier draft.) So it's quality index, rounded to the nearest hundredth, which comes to 0.10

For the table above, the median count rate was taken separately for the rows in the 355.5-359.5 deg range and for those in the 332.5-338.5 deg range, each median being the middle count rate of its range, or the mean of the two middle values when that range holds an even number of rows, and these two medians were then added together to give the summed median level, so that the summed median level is 264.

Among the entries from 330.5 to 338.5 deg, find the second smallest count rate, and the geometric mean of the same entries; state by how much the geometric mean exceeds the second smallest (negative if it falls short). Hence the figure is 8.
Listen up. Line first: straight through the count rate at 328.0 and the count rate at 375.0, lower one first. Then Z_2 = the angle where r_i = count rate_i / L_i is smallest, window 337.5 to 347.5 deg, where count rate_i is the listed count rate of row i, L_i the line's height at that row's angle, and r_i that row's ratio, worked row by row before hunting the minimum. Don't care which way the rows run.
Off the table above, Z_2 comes 338.0 deg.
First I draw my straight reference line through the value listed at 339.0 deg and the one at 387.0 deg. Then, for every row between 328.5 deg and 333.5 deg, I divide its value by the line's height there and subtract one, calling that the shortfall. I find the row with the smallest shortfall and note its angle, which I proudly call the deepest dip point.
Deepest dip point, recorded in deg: 332.0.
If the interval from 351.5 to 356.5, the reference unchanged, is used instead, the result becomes 356.0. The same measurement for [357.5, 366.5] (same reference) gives 363.0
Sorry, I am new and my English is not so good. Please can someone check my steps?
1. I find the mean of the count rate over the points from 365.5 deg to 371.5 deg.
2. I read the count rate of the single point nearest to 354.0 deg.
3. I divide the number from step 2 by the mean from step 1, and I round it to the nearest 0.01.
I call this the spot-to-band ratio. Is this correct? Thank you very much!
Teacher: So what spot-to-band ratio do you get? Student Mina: 1.21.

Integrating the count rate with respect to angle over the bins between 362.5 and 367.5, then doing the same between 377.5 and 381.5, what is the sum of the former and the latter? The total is 1037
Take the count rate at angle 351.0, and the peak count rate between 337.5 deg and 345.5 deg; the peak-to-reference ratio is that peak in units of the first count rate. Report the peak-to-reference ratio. 1.09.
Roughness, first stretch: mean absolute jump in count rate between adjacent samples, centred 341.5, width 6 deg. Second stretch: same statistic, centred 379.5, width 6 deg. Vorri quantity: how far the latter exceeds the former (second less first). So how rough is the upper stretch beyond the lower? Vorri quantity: -2.6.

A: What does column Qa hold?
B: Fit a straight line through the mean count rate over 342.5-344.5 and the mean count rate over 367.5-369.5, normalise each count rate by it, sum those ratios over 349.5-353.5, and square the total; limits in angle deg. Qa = 17.2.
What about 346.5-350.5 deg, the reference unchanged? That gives 16.8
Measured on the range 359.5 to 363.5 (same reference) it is 14.8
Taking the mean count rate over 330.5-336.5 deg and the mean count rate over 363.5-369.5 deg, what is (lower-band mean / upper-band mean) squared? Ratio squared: 1.71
